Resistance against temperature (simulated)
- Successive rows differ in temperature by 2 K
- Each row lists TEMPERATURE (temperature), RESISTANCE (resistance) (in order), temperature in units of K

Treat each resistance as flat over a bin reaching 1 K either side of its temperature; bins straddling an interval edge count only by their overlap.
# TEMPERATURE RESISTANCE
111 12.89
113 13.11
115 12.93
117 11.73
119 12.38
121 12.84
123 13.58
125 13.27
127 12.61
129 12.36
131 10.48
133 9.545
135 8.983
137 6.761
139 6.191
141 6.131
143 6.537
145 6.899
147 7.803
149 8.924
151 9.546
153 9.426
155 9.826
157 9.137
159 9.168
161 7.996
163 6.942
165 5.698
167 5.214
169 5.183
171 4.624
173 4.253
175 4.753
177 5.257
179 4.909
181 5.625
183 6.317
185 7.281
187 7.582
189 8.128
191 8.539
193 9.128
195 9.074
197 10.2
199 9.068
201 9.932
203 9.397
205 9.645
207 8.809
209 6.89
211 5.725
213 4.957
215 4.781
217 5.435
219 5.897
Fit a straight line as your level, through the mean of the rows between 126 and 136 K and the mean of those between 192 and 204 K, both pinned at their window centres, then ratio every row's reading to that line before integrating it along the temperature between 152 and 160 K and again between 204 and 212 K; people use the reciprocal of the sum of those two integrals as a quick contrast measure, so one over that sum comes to 0.071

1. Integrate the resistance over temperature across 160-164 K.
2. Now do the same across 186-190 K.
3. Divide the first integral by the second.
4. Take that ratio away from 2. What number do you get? 1.0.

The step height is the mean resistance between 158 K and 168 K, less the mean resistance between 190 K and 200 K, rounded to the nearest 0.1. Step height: -2.2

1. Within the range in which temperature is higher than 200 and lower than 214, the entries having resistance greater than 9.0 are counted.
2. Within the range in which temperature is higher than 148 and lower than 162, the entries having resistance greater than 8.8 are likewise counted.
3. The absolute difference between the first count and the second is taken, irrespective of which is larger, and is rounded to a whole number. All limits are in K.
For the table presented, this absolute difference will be 3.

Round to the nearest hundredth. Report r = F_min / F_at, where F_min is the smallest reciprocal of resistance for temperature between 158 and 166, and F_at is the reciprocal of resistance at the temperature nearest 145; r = 0.75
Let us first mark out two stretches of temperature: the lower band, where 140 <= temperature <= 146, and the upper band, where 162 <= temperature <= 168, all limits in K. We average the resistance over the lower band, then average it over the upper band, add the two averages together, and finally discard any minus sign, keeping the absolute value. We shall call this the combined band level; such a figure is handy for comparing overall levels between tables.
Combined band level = 12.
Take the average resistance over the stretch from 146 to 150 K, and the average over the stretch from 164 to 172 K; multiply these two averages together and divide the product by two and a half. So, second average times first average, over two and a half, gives 17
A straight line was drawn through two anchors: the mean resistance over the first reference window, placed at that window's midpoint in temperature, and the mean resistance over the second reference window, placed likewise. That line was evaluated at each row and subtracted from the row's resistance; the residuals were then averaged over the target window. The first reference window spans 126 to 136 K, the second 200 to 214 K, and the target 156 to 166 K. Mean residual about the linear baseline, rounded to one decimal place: -1.9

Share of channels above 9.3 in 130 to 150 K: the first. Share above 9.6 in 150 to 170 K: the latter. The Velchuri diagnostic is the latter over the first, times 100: 50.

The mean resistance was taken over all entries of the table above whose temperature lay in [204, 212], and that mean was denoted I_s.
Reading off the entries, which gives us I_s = 7.8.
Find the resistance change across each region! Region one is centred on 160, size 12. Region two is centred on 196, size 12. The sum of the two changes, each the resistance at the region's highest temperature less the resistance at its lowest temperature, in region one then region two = -2.7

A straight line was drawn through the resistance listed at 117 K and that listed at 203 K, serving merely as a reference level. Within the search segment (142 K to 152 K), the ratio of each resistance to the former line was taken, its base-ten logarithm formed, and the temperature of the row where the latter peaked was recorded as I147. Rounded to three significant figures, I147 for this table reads 151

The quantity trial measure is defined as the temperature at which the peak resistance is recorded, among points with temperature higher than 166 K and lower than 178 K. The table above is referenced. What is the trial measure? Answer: 177 K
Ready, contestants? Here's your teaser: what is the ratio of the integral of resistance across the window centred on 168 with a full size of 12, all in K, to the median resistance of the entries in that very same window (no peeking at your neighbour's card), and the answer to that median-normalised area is 12.3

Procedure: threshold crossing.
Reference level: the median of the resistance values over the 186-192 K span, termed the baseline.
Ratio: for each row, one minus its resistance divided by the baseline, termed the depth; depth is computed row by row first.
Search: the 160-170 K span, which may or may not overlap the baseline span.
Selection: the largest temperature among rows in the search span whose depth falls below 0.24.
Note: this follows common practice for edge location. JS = 163 K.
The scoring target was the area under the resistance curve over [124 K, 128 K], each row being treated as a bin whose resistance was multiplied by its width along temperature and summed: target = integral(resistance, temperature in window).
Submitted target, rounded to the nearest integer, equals 52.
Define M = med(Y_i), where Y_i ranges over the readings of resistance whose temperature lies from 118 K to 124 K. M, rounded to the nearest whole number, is 13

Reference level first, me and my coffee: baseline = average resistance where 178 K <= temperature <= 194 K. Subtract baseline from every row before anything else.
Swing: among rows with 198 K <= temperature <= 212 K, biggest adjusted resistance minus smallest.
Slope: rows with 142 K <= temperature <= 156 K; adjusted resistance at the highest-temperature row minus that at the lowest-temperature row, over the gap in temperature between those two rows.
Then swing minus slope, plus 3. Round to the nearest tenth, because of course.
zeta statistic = 6.9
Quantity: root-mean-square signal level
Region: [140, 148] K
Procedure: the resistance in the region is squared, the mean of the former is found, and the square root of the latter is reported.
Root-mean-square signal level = 6.9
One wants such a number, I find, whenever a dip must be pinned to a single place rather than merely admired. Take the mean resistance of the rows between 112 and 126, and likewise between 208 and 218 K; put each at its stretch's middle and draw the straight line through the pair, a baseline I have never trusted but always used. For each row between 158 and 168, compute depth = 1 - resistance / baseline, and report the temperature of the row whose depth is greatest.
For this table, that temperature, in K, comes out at 167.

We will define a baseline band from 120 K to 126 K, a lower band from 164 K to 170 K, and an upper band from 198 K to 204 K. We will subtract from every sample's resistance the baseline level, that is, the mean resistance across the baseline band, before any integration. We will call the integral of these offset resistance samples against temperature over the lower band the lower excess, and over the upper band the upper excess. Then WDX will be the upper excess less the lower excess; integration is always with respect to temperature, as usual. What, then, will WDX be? 25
